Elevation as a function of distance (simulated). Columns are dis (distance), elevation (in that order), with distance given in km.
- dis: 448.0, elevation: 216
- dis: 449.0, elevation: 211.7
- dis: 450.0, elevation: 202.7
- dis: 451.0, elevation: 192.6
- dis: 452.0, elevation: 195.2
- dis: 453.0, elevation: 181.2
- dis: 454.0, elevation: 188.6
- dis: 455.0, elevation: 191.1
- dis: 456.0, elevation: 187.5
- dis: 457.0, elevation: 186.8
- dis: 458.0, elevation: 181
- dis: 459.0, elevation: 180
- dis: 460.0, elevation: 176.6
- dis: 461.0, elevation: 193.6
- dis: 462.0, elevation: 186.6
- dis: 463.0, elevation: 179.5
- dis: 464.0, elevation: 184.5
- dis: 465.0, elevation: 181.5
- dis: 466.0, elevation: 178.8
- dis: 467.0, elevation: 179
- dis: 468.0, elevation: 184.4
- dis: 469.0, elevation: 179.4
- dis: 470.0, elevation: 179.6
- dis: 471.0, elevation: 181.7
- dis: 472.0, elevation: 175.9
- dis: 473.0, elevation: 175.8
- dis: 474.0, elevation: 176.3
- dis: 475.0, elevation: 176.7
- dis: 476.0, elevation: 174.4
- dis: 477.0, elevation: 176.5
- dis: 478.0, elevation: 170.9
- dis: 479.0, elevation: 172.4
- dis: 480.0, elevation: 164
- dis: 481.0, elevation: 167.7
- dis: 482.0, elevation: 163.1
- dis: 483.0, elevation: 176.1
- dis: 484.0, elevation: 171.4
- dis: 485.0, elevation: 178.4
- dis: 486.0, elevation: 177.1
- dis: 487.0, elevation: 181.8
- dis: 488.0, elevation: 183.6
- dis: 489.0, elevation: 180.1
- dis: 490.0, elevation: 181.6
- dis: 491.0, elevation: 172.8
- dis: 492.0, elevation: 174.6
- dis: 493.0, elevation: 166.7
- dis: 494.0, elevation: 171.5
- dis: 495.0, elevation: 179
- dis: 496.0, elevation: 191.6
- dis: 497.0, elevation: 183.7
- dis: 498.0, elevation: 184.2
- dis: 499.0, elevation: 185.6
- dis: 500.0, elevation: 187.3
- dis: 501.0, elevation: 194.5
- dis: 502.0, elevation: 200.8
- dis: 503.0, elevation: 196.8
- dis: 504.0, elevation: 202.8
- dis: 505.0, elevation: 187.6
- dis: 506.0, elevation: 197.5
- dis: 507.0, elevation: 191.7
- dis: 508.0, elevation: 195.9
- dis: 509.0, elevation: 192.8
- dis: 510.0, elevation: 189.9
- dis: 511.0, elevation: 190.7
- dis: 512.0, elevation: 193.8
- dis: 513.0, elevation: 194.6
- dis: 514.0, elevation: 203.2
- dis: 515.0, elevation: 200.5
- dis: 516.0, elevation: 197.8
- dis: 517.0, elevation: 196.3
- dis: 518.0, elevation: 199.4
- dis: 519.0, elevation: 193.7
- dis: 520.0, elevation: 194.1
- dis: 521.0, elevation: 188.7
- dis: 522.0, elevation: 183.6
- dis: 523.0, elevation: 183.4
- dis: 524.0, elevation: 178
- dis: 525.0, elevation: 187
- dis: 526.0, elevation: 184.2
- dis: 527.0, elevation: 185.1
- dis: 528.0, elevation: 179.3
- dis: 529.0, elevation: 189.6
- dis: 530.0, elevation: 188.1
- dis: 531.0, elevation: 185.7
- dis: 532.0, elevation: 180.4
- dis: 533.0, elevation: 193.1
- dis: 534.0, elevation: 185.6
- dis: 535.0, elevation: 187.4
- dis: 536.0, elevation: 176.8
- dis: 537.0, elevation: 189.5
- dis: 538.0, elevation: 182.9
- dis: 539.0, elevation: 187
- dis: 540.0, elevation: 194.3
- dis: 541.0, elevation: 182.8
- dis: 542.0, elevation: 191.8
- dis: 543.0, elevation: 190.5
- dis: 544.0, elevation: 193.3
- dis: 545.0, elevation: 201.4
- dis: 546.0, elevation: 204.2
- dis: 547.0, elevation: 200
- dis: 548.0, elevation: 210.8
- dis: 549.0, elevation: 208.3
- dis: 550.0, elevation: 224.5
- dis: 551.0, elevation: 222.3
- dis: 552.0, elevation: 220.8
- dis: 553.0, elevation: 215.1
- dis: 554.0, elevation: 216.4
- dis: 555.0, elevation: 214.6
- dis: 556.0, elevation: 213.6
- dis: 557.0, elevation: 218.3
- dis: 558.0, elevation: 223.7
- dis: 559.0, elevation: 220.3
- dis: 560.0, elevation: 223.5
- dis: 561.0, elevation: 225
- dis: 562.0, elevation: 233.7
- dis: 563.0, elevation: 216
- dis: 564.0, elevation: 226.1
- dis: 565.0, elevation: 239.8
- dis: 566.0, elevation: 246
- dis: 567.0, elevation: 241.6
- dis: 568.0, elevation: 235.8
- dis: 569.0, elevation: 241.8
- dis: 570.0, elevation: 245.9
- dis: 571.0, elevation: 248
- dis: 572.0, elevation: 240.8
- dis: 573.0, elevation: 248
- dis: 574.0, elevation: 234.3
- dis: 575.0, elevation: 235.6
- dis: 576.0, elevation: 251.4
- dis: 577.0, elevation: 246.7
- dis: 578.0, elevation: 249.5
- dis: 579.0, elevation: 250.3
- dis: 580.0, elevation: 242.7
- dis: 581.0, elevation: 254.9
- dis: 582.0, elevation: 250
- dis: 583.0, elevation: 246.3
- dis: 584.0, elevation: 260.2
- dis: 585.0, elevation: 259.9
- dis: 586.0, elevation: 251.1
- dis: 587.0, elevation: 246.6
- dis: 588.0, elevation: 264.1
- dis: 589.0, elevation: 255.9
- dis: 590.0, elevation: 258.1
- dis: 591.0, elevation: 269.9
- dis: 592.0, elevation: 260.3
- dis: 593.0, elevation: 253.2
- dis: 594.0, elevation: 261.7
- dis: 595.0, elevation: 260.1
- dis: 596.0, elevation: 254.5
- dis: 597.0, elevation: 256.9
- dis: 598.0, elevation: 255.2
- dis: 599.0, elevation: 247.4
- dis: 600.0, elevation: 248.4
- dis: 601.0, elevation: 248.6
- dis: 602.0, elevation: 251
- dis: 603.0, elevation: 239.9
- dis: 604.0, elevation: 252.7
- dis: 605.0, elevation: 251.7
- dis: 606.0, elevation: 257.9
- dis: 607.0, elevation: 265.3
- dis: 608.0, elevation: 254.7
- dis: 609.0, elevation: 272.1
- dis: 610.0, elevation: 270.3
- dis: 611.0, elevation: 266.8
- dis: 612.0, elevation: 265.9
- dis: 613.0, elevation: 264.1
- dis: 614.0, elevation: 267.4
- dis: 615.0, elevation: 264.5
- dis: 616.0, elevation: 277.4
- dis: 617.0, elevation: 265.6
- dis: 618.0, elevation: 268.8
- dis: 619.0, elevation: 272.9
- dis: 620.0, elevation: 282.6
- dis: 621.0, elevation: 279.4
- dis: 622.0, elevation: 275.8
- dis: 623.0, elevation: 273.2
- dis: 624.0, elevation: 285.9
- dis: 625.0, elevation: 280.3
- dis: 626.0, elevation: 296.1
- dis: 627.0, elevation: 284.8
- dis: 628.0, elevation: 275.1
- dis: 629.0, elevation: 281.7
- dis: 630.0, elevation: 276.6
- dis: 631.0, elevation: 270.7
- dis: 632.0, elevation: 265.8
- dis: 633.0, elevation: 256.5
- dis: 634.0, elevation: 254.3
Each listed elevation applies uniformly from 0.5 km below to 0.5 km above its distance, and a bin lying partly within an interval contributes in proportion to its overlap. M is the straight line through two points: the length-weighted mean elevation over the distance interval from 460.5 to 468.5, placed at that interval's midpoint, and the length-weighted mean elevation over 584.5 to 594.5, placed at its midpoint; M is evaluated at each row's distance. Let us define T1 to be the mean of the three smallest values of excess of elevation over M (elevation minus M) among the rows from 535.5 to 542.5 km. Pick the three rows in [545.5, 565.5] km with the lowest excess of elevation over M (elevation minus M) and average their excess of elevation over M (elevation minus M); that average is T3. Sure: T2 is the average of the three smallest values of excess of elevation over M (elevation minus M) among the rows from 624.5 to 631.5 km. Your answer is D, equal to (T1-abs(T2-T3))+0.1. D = -68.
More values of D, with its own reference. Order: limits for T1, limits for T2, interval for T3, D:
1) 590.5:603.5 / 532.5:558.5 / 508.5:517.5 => -46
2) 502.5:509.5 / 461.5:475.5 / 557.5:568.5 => -26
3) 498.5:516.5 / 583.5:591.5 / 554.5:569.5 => -39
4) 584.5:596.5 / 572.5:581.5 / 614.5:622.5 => -13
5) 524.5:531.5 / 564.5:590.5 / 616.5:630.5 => -44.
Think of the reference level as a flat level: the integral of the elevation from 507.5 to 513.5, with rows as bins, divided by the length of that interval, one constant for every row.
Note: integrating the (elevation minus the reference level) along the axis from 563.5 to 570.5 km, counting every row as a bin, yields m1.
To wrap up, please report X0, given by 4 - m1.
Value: -322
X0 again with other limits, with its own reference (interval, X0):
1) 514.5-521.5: -16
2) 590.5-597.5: -462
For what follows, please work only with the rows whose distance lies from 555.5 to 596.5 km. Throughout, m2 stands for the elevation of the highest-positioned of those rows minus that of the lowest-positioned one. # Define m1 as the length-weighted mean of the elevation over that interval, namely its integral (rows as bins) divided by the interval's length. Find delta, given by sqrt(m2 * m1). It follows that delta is 100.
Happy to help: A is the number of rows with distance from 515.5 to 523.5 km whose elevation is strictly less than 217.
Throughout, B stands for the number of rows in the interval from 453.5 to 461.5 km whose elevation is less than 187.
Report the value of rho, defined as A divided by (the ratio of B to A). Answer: 16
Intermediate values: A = 8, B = 4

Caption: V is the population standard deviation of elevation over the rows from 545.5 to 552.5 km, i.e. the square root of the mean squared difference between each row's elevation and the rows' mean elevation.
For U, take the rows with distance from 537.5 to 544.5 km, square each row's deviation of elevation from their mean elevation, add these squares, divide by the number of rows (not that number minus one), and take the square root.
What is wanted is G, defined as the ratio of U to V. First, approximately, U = 4.4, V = 8.9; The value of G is 0.5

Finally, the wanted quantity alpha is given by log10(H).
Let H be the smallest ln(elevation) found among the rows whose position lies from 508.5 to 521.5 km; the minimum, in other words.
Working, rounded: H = 5.24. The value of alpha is 0.719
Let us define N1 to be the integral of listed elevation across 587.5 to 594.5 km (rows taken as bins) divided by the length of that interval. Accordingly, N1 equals 260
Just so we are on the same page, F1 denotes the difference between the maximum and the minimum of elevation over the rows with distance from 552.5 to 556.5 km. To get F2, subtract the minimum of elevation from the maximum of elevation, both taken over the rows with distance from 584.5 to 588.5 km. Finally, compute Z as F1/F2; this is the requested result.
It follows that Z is 0.2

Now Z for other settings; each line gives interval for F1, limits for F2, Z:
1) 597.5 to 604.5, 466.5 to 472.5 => 1.8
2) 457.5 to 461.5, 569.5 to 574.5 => 1.2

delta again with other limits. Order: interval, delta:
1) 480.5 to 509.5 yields 68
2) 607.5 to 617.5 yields 54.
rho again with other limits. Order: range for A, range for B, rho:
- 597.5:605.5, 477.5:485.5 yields 0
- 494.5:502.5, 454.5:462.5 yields 13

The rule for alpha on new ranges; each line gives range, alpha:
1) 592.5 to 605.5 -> 0.739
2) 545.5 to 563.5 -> 0.724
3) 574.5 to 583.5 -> 0.737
